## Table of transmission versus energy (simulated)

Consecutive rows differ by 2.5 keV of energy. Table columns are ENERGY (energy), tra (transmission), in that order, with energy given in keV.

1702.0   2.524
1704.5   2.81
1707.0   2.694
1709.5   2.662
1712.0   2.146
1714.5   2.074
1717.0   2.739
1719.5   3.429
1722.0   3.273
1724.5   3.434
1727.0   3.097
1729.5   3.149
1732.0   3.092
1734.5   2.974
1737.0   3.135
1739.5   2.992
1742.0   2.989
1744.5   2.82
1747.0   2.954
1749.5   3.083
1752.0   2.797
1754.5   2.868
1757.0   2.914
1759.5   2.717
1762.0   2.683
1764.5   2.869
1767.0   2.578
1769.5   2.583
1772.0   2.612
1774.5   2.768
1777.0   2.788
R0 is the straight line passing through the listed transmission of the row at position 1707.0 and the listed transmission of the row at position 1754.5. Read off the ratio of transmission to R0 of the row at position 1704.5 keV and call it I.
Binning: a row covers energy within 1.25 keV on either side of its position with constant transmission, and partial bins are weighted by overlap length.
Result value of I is 1.05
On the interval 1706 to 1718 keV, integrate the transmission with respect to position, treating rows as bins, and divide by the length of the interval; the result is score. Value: 2.45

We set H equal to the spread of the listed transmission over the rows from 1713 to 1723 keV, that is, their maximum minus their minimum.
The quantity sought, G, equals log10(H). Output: 0.13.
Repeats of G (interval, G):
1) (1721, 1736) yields -0.34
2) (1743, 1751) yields -0.58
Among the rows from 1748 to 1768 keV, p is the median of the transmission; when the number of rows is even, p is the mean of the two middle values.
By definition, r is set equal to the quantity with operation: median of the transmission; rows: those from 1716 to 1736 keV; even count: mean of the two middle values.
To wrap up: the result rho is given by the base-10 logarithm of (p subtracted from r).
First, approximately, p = 2.83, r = 3.12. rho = -0.54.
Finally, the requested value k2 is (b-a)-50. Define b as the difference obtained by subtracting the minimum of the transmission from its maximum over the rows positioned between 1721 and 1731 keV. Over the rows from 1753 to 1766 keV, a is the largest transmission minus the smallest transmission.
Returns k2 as -49.9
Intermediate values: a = 0.23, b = 0.3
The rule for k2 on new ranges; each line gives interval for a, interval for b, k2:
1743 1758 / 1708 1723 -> -48.9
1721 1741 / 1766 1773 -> -50.4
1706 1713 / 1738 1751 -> -50.3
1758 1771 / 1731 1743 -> -50.1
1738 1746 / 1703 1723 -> -48.8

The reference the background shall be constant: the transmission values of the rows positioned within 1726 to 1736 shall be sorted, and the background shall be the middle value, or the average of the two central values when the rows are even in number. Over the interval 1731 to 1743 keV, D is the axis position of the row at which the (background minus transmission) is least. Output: 1737.0 keV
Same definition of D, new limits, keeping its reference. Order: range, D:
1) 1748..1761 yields 1749.5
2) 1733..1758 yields 1737.0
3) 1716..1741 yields 1724.5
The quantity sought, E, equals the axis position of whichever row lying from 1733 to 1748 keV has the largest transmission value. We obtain 1737.0 keV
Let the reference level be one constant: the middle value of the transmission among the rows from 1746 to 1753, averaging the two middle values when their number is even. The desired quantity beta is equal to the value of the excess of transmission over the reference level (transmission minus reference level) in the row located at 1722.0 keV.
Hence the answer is 0.3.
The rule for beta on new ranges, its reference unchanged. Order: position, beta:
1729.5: 0.2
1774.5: -0.2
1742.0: 0.0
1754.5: -0.1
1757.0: 0.0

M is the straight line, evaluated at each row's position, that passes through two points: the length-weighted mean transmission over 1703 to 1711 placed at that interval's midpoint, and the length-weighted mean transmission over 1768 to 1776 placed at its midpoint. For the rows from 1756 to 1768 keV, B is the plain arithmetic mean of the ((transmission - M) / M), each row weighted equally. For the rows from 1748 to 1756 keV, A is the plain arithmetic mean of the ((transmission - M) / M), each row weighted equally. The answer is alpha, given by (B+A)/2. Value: 0.063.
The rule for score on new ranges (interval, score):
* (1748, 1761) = 2.87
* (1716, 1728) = 3.21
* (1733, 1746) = 2.98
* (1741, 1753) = 2.93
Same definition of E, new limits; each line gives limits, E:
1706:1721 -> 1719.5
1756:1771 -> 1757.0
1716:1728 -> 1724.5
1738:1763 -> 1749.5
